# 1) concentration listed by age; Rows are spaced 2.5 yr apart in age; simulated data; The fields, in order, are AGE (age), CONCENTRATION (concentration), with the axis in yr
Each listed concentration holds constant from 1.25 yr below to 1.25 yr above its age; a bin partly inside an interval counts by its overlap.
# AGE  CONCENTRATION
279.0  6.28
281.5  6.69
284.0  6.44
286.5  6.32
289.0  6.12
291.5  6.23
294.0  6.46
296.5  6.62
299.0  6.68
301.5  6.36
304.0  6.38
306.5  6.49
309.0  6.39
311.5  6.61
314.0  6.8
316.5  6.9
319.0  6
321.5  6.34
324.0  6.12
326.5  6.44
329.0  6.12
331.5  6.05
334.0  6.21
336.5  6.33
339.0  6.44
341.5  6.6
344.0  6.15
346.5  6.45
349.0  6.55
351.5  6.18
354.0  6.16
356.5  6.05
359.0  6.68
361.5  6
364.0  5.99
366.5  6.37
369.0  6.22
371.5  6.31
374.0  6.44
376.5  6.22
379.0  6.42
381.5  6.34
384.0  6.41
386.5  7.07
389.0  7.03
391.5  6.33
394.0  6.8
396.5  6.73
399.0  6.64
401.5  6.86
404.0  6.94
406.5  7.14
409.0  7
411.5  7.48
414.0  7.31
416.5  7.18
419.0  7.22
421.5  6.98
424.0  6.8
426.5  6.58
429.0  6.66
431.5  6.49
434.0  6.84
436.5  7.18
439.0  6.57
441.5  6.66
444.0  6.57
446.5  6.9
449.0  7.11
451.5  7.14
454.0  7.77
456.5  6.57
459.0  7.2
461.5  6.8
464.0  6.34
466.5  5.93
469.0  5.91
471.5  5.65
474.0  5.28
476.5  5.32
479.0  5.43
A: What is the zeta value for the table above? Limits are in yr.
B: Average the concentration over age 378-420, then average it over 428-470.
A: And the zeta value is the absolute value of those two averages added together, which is 13.6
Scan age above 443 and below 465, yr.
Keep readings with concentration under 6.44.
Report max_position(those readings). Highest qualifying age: 464.0 yr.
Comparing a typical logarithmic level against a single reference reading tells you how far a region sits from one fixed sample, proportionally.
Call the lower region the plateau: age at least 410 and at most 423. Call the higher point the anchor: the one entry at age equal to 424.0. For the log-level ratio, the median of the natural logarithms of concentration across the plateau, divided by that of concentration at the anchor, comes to 1.03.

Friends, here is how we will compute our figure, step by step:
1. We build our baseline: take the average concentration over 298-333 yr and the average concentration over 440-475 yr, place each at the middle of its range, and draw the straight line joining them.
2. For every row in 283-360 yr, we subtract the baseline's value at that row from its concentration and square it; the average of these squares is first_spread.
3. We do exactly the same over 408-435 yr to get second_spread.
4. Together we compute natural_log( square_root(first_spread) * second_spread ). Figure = -2.7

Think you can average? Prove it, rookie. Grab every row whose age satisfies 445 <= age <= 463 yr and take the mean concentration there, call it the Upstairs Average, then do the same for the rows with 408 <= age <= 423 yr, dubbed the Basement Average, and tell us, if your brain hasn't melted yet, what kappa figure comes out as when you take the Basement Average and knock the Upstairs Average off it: 0.1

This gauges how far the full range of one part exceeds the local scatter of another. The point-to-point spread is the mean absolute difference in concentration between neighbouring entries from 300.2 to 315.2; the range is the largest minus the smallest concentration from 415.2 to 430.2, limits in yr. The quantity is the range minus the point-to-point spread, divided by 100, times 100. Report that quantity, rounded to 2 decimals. 0.51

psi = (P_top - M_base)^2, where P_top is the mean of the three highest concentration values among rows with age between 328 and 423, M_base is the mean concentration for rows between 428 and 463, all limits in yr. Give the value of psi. 0.20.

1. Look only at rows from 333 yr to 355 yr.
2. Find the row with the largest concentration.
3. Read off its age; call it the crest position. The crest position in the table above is 341.5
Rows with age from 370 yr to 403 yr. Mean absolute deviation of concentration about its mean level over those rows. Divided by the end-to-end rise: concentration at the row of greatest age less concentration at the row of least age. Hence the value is 0.45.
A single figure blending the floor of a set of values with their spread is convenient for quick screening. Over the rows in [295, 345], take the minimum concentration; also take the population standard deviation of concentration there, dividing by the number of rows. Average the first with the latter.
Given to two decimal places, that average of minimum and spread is 3.12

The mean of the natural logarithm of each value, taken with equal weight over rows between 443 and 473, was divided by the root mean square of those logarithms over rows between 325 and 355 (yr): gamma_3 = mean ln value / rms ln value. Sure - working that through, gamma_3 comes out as 1.03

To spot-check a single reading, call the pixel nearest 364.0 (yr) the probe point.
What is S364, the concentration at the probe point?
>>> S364 5.99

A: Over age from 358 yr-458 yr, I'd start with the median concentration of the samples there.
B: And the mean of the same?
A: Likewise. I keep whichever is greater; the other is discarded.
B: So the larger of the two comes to 6.75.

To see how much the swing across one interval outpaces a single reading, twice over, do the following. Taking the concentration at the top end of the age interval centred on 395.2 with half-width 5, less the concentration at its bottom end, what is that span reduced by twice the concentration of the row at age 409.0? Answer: -13.7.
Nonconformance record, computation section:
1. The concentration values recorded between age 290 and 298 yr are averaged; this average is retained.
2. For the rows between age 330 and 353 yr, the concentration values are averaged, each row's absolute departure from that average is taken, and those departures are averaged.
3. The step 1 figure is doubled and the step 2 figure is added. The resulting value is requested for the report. 13.0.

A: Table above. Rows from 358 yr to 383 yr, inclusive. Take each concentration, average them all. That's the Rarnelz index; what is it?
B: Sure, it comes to 6.30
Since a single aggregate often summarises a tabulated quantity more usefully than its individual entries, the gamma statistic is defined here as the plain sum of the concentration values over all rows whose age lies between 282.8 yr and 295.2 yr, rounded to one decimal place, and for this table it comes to 31.6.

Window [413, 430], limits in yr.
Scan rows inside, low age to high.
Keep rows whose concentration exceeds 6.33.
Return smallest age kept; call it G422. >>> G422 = 414.0 yr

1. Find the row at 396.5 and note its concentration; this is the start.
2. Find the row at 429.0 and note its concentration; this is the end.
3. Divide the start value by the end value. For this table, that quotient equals 1.01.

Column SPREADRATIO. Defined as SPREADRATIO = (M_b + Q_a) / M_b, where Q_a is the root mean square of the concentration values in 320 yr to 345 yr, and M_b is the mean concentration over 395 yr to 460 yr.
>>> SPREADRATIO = 1.905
